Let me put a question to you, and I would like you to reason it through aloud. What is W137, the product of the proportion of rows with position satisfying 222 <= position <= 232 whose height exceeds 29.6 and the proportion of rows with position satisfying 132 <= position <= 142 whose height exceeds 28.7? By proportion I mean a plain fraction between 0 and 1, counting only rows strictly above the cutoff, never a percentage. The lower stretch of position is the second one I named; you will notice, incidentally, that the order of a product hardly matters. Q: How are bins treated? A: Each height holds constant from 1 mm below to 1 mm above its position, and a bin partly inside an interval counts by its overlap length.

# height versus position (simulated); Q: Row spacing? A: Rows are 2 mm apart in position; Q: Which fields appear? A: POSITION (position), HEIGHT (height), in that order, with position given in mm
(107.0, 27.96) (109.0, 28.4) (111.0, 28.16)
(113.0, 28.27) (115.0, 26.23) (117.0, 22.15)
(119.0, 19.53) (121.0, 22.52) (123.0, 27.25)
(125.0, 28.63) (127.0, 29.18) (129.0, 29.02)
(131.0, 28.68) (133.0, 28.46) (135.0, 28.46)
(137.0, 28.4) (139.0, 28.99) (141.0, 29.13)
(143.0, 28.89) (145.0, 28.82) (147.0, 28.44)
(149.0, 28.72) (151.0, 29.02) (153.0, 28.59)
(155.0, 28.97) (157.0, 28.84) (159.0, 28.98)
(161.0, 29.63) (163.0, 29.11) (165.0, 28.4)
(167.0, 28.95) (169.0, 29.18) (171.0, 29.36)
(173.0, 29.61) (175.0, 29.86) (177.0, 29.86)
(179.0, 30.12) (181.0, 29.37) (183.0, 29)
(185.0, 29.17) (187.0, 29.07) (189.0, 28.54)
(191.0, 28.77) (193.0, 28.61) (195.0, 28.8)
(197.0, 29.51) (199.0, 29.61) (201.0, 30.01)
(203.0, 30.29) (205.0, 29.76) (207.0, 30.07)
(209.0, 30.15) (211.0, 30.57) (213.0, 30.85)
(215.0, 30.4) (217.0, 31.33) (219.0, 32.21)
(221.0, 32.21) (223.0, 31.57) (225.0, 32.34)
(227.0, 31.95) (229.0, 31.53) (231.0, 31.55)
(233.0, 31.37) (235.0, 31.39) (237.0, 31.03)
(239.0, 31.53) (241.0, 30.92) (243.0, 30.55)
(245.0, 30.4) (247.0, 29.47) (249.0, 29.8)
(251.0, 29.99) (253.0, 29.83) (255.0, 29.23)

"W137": 0.40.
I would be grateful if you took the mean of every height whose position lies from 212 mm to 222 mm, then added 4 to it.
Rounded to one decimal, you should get 35.4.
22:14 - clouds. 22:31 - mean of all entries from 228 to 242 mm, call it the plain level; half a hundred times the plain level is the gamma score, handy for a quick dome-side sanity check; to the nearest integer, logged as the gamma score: 1567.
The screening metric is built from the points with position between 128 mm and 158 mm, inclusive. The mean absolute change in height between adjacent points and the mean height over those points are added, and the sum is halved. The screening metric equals 14.5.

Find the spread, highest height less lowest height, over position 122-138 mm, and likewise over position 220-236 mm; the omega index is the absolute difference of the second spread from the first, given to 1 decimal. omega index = 1.0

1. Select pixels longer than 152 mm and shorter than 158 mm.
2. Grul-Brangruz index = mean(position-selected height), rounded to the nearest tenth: 28.8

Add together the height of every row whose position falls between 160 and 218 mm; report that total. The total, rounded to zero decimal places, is 858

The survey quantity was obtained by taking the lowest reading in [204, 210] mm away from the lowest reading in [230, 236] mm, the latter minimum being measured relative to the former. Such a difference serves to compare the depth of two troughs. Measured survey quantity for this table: 1.6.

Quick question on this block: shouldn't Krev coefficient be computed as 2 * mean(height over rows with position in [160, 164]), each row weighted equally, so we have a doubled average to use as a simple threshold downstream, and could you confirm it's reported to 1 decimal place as 58.7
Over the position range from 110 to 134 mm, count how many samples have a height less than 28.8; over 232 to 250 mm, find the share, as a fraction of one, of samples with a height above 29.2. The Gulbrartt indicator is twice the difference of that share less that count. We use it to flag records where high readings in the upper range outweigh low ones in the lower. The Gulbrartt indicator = -18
